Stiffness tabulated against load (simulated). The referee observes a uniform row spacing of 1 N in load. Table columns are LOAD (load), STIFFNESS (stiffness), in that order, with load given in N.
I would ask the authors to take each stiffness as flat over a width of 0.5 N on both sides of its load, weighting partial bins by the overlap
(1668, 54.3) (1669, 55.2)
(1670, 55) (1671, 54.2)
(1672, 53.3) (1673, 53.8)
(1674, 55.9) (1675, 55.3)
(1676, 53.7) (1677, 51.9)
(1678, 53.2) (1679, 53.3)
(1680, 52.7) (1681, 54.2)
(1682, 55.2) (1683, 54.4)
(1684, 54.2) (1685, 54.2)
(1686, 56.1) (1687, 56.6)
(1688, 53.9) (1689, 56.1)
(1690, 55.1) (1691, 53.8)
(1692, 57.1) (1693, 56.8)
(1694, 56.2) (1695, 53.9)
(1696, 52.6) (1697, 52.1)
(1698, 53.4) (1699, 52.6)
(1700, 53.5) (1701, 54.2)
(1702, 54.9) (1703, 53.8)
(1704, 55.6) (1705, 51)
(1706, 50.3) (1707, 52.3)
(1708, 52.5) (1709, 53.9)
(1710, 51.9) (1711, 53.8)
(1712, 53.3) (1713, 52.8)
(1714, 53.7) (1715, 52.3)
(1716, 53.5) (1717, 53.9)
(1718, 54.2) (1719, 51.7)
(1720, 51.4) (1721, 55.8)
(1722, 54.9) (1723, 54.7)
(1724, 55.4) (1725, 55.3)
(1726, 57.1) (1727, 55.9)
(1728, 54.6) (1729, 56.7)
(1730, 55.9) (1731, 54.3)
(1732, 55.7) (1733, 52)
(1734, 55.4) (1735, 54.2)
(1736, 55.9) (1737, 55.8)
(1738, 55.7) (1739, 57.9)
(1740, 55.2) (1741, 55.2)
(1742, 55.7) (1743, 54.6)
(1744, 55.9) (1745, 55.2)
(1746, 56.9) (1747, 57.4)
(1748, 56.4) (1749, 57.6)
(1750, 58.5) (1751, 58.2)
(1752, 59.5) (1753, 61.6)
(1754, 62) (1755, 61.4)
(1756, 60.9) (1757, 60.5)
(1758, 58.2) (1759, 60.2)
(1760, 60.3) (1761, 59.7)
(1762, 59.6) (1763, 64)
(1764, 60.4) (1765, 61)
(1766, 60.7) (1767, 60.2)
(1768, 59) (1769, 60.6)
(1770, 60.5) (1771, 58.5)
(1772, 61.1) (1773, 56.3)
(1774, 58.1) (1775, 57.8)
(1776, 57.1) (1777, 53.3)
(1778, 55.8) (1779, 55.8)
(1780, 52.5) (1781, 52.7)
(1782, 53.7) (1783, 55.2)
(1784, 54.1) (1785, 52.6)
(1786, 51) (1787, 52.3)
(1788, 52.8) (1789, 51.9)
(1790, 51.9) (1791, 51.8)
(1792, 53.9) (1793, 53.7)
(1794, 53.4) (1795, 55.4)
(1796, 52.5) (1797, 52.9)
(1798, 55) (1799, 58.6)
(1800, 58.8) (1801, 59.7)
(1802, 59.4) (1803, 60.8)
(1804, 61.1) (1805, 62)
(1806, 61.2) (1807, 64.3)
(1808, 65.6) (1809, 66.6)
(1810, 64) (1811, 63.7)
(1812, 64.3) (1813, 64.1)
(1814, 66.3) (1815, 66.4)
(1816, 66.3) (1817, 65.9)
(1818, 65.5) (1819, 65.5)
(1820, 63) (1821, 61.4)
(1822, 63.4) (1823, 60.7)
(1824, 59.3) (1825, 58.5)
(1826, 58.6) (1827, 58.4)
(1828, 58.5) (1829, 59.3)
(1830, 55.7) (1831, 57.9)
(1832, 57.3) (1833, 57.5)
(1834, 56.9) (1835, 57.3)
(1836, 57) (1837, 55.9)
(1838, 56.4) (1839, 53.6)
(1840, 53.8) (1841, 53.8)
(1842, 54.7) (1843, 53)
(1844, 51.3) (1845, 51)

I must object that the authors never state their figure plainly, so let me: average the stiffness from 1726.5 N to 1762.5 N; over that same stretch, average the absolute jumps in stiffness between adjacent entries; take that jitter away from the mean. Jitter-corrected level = 56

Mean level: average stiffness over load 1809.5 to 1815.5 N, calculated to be 65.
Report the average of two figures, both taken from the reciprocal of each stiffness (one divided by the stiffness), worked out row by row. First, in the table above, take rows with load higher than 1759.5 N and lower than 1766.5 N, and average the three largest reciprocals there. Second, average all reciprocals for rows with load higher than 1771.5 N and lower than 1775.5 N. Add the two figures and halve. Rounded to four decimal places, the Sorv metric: 0.0169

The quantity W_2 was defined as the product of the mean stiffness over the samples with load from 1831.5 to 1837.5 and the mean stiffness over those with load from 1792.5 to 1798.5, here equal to 3067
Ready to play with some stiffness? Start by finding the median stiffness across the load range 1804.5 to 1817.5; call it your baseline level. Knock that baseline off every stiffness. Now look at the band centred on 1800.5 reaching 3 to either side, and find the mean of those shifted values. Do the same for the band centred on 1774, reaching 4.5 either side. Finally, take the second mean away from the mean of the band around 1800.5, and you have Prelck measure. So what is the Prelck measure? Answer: 1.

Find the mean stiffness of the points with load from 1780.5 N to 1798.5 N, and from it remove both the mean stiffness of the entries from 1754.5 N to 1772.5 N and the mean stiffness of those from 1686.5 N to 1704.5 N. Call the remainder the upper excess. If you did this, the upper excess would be -62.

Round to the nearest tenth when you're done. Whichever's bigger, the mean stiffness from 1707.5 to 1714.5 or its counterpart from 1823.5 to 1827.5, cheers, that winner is 58.7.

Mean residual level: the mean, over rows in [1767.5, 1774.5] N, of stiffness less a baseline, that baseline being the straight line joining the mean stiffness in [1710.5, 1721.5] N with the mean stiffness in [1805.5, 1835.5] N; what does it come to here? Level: 1.4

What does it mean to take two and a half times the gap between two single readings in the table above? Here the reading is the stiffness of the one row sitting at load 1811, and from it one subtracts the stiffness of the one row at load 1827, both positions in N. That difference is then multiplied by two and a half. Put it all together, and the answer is 13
